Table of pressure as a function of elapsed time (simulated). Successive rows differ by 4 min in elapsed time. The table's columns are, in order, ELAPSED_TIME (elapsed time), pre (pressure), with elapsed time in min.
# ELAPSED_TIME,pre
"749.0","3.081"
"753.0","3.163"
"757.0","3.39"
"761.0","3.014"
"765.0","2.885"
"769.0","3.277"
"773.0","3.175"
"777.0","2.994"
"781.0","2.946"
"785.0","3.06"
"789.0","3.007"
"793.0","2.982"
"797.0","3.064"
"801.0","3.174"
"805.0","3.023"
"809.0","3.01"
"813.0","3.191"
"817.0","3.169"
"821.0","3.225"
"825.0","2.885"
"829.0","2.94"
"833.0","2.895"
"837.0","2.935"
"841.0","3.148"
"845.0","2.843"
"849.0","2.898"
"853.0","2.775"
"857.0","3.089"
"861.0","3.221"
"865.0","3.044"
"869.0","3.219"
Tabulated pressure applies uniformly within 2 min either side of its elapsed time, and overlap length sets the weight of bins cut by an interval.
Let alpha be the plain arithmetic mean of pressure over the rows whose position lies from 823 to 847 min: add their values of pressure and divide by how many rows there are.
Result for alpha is 2.94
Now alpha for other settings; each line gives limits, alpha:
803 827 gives 3.08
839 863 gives 3.00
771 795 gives 3.03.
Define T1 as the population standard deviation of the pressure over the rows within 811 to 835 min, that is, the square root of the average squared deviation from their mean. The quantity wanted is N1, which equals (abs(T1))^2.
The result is 0.021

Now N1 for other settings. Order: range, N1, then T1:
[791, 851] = 0.015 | 0.124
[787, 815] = 0.006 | 0.078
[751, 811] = 0.017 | 0.129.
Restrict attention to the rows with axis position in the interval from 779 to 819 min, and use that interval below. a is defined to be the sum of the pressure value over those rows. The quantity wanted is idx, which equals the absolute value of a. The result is 30.6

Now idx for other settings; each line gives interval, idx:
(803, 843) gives 30.4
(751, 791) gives 30.9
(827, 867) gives 29.8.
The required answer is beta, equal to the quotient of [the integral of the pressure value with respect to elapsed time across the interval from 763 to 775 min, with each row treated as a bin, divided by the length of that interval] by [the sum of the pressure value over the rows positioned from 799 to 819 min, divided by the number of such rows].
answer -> 1.00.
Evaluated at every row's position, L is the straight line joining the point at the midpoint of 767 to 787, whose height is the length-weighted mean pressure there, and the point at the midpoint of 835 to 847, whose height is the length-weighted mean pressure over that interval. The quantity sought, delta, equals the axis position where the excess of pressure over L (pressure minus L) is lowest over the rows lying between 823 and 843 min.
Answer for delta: 825.0 min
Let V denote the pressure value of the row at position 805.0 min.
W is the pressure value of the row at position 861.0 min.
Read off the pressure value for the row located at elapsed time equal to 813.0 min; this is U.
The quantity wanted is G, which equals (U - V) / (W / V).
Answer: 0.16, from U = 3.191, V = 3.023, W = 3.221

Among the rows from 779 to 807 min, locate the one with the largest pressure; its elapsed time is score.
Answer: 801.0 min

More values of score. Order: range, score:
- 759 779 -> 769.0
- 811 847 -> 821.0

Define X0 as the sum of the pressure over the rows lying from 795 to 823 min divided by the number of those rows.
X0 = 3.12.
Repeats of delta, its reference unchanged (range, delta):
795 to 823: 809.0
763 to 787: 765.0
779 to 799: 781.0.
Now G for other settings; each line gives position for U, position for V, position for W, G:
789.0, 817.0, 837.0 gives -0.17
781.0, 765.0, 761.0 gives 0.06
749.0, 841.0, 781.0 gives -0.07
